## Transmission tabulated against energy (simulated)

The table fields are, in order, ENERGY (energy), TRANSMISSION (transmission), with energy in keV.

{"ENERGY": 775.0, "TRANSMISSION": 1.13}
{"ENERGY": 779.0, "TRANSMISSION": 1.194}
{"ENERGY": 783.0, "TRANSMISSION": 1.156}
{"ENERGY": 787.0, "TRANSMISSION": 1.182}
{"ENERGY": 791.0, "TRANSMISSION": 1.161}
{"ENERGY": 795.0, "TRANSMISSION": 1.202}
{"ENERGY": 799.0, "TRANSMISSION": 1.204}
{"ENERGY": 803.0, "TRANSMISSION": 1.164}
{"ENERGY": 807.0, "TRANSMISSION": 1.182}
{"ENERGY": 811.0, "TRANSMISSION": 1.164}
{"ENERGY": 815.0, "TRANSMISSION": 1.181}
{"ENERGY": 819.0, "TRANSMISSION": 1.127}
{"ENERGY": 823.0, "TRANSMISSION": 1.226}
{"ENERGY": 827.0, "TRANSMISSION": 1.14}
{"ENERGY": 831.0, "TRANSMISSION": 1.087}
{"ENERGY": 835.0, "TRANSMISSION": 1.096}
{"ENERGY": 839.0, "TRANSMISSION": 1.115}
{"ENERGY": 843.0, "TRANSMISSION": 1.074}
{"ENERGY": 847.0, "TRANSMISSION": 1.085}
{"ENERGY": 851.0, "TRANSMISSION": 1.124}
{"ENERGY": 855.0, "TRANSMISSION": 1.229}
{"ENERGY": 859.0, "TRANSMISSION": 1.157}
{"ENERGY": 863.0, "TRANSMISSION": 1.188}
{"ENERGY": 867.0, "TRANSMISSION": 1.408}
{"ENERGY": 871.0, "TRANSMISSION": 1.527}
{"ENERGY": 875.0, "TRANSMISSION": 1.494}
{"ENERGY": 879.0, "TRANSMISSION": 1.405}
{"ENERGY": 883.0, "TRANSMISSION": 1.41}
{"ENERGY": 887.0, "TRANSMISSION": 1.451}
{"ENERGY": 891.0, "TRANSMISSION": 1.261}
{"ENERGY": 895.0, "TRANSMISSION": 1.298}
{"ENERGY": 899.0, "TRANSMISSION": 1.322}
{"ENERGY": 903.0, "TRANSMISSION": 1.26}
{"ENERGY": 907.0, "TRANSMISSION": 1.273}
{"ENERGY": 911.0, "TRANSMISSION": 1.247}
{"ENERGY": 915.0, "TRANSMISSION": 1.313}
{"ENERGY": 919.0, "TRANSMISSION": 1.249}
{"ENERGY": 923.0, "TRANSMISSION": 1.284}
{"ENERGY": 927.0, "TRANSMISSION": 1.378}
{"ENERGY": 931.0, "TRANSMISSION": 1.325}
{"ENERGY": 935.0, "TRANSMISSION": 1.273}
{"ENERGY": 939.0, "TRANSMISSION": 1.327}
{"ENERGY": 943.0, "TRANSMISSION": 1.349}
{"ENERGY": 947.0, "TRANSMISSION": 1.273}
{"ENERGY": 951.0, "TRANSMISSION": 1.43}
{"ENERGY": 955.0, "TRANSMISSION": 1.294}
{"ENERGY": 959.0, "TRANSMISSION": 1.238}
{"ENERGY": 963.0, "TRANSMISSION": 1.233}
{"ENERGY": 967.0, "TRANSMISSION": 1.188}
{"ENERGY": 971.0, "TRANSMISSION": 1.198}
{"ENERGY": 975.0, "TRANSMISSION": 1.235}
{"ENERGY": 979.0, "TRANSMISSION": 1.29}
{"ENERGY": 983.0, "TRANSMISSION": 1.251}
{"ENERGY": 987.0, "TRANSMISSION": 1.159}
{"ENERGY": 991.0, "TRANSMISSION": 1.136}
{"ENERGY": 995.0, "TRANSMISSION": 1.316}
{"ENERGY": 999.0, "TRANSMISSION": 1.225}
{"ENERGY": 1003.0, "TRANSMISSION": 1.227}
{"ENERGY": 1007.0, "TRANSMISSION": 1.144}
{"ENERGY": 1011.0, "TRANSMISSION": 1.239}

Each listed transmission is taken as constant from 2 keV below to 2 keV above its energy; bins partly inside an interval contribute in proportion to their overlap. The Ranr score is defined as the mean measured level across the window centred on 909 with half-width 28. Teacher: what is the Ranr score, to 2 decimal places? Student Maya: 1.31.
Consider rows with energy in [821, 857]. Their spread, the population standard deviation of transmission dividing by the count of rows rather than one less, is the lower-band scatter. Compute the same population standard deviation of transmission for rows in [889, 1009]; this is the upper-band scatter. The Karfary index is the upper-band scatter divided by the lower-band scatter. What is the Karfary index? 1.2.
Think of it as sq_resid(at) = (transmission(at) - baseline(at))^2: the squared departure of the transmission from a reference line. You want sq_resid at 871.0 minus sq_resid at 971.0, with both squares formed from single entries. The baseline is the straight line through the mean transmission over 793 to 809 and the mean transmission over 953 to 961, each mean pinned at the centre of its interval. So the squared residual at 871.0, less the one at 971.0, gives 0.087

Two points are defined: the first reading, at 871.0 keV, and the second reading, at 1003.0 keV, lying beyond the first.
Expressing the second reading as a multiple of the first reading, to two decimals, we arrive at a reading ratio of 0.80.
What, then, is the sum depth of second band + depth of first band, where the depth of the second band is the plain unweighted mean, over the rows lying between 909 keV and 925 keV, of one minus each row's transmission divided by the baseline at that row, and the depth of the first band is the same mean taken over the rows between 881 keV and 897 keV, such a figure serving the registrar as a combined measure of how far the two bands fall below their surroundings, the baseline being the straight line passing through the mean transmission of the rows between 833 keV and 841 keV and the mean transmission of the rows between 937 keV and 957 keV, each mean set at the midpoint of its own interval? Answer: -0.12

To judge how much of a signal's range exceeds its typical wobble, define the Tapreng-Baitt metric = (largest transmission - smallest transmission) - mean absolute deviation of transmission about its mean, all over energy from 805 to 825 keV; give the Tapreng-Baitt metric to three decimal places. 0.075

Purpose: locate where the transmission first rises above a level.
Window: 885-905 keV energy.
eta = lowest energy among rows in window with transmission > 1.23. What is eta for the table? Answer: 887.0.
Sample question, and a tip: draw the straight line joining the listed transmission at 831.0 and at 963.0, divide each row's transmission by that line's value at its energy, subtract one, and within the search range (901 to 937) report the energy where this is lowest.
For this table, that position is 919.0 keV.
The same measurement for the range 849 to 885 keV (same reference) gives 851.0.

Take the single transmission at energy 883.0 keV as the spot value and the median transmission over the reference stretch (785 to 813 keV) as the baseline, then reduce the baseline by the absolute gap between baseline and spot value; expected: 0.95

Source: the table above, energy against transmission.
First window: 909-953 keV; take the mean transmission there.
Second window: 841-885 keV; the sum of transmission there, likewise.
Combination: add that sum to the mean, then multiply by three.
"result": 46.2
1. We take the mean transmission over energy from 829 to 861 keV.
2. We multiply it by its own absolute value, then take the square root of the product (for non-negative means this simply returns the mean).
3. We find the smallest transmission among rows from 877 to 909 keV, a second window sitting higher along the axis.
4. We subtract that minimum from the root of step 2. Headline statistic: -0.14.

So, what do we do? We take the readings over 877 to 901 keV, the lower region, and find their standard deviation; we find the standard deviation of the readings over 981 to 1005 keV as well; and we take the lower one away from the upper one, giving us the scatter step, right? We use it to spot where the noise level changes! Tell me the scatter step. -0.01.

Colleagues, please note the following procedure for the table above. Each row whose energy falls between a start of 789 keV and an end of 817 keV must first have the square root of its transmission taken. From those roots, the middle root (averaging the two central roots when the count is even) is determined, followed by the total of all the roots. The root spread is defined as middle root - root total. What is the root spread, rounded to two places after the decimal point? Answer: -6.52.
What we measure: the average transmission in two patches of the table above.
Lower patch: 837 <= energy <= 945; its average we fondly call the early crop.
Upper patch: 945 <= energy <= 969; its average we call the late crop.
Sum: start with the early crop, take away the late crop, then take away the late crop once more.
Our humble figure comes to -1.26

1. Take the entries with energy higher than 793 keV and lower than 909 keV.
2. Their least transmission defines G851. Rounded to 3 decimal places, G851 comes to 1.074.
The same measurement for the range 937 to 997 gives 1.136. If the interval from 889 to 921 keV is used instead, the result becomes 1.247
